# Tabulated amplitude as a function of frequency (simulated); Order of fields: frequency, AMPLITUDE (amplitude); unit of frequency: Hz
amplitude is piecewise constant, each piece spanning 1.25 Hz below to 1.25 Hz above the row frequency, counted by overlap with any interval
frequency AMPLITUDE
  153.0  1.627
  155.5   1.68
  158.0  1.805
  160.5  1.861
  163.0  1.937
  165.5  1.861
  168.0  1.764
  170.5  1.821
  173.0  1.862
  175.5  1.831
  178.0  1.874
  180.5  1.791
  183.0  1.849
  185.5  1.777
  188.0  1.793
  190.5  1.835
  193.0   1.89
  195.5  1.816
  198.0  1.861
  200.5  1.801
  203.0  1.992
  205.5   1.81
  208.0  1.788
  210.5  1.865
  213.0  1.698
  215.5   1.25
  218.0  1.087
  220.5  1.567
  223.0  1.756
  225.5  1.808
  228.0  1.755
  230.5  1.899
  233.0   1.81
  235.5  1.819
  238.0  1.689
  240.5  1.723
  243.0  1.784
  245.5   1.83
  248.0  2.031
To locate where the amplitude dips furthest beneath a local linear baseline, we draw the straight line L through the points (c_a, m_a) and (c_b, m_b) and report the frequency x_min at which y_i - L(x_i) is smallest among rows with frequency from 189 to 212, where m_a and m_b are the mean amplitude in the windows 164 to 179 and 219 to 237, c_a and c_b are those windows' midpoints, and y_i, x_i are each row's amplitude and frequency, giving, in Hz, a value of 208.0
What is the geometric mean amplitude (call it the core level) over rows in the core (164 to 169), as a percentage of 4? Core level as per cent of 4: 45.3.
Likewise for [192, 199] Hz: 46.4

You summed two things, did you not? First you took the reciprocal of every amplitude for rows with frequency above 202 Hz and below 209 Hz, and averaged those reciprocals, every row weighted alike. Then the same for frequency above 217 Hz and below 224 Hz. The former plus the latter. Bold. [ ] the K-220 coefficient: 1.25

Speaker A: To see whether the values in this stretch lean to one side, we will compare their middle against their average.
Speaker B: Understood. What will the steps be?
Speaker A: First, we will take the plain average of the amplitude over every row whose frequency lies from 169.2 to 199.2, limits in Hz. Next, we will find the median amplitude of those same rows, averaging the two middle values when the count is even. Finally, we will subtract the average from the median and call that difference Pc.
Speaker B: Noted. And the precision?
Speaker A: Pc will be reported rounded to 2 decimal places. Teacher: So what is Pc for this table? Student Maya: 0.00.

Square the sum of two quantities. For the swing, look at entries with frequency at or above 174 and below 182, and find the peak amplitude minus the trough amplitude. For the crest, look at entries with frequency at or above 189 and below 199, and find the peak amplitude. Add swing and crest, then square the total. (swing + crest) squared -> 3.89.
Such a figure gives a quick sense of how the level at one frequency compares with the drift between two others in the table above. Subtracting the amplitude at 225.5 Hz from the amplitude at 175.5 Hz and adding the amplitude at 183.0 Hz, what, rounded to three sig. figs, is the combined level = 1.87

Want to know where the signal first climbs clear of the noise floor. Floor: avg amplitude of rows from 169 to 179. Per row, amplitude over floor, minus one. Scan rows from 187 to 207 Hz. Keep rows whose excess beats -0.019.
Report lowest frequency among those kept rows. 190.5 Hz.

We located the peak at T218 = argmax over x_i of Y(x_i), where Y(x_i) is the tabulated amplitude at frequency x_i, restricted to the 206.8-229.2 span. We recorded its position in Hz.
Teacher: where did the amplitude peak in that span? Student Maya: 210.5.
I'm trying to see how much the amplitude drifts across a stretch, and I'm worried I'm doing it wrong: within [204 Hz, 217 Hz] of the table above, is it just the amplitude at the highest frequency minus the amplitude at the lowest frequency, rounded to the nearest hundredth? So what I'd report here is -0.56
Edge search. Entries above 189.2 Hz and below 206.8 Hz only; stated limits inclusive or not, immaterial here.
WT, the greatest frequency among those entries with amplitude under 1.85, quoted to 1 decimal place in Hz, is 205.5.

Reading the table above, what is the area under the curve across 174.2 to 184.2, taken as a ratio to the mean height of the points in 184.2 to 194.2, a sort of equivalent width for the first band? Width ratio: 10.1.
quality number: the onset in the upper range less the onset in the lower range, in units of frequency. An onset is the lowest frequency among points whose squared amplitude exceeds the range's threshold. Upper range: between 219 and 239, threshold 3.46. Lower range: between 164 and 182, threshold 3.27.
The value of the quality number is 65.0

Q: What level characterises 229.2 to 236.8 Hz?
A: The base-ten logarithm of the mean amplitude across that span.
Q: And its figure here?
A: 0.265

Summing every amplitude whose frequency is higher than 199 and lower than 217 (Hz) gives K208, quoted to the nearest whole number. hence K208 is 12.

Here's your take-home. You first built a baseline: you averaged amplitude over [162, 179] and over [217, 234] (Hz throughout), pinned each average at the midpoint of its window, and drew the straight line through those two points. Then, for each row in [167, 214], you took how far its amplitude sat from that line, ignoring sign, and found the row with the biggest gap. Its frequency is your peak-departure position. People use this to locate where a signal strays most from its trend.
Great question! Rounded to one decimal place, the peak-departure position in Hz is 203.0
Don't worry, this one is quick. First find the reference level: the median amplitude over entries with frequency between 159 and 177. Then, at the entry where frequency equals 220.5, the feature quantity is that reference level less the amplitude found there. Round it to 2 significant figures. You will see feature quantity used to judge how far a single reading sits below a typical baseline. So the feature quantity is 0.29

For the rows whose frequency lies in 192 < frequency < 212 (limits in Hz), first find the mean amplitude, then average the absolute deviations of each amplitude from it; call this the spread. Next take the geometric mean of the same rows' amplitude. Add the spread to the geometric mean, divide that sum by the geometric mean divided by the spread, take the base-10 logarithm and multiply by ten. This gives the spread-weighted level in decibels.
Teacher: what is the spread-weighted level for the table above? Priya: -13.0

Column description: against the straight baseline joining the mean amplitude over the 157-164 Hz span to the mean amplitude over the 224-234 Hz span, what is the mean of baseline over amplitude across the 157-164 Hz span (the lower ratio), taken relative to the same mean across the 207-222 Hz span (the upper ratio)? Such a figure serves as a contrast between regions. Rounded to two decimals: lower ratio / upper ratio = 0.81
